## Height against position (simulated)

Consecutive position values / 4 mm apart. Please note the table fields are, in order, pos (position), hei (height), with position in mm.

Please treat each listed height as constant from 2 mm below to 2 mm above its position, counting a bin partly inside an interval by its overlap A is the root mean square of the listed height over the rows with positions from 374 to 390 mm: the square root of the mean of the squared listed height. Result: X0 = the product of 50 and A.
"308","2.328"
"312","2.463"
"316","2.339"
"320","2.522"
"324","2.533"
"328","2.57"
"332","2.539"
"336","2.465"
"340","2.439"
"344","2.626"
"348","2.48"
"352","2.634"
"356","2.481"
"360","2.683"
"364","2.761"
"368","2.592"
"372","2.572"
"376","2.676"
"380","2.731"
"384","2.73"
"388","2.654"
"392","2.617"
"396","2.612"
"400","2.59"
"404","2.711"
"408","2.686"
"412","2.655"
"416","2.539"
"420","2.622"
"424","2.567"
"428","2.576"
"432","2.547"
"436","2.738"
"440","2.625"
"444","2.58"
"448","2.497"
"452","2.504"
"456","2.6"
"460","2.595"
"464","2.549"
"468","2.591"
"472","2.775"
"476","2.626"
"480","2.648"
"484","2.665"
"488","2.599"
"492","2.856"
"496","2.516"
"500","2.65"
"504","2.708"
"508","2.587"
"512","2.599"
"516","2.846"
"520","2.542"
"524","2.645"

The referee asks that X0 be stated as 134.9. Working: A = 2.70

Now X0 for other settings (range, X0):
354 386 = 132.7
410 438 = 130.4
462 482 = 131.9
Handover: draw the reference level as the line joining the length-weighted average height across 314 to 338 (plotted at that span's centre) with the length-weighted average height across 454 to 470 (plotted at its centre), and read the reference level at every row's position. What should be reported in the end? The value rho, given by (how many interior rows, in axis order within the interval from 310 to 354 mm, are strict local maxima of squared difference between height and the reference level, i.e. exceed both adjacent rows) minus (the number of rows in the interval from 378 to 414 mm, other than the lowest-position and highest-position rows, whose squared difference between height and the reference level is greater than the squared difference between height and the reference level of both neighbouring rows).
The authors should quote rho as 2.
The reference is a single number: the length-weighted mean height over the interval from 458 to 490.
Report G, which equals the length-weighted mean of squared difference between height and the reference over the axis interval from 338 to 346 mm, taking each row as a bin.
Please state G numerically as 0.018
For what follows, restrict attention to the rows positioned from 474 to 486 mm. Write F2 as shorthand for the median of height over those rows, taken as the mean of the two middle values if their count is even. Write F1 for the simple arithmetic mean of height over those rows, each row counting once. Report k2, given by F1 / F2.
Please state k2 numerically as 1.00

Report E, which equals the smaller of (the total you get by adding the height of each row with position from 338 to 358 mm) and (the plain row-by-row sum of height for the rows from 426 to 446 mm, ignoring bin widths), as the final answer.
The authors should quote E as 12.7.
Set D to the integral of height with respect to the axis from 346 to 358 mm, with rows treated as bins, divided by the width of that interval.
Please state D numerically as 2.53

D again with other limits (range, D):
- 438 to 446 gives 2.60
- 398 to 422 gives 2.63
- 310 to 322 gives 2.44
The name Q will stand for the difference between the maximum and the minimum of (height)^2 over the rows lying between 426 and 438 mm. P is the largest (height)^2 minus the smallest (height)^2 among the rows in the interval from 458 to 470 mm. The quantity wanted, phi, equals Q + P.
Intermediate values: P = 0.2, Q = 1.0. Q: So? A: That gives 1.2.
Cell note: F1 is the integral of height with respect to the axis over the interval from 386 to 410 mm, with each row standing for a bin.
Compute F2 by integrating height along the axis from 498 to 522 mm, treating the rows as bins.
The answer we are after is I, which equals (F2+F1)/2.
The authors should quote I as 63.6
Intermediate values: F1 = 63.5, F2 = 63.7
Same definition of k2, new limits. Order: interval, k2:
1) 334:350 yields 1.01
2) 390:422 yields 1.00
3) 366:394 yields 1.00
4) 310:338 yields 0.99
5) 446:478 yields 1.00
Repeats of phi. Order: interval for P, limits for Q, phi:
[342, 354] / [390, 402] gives 0.9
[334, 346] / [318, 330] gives 1.2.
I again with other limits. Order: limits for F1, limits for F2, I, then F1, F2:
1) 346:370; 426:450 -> 62.4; 62.5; 62.3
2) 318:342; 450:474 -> 61.4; 60.3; 62.5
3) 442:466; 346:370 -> 61.9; 61.3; 62.5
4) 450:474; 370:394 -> 63.2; 62.5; 63.9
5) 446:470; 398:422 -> 62.3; 61.3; 63.2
